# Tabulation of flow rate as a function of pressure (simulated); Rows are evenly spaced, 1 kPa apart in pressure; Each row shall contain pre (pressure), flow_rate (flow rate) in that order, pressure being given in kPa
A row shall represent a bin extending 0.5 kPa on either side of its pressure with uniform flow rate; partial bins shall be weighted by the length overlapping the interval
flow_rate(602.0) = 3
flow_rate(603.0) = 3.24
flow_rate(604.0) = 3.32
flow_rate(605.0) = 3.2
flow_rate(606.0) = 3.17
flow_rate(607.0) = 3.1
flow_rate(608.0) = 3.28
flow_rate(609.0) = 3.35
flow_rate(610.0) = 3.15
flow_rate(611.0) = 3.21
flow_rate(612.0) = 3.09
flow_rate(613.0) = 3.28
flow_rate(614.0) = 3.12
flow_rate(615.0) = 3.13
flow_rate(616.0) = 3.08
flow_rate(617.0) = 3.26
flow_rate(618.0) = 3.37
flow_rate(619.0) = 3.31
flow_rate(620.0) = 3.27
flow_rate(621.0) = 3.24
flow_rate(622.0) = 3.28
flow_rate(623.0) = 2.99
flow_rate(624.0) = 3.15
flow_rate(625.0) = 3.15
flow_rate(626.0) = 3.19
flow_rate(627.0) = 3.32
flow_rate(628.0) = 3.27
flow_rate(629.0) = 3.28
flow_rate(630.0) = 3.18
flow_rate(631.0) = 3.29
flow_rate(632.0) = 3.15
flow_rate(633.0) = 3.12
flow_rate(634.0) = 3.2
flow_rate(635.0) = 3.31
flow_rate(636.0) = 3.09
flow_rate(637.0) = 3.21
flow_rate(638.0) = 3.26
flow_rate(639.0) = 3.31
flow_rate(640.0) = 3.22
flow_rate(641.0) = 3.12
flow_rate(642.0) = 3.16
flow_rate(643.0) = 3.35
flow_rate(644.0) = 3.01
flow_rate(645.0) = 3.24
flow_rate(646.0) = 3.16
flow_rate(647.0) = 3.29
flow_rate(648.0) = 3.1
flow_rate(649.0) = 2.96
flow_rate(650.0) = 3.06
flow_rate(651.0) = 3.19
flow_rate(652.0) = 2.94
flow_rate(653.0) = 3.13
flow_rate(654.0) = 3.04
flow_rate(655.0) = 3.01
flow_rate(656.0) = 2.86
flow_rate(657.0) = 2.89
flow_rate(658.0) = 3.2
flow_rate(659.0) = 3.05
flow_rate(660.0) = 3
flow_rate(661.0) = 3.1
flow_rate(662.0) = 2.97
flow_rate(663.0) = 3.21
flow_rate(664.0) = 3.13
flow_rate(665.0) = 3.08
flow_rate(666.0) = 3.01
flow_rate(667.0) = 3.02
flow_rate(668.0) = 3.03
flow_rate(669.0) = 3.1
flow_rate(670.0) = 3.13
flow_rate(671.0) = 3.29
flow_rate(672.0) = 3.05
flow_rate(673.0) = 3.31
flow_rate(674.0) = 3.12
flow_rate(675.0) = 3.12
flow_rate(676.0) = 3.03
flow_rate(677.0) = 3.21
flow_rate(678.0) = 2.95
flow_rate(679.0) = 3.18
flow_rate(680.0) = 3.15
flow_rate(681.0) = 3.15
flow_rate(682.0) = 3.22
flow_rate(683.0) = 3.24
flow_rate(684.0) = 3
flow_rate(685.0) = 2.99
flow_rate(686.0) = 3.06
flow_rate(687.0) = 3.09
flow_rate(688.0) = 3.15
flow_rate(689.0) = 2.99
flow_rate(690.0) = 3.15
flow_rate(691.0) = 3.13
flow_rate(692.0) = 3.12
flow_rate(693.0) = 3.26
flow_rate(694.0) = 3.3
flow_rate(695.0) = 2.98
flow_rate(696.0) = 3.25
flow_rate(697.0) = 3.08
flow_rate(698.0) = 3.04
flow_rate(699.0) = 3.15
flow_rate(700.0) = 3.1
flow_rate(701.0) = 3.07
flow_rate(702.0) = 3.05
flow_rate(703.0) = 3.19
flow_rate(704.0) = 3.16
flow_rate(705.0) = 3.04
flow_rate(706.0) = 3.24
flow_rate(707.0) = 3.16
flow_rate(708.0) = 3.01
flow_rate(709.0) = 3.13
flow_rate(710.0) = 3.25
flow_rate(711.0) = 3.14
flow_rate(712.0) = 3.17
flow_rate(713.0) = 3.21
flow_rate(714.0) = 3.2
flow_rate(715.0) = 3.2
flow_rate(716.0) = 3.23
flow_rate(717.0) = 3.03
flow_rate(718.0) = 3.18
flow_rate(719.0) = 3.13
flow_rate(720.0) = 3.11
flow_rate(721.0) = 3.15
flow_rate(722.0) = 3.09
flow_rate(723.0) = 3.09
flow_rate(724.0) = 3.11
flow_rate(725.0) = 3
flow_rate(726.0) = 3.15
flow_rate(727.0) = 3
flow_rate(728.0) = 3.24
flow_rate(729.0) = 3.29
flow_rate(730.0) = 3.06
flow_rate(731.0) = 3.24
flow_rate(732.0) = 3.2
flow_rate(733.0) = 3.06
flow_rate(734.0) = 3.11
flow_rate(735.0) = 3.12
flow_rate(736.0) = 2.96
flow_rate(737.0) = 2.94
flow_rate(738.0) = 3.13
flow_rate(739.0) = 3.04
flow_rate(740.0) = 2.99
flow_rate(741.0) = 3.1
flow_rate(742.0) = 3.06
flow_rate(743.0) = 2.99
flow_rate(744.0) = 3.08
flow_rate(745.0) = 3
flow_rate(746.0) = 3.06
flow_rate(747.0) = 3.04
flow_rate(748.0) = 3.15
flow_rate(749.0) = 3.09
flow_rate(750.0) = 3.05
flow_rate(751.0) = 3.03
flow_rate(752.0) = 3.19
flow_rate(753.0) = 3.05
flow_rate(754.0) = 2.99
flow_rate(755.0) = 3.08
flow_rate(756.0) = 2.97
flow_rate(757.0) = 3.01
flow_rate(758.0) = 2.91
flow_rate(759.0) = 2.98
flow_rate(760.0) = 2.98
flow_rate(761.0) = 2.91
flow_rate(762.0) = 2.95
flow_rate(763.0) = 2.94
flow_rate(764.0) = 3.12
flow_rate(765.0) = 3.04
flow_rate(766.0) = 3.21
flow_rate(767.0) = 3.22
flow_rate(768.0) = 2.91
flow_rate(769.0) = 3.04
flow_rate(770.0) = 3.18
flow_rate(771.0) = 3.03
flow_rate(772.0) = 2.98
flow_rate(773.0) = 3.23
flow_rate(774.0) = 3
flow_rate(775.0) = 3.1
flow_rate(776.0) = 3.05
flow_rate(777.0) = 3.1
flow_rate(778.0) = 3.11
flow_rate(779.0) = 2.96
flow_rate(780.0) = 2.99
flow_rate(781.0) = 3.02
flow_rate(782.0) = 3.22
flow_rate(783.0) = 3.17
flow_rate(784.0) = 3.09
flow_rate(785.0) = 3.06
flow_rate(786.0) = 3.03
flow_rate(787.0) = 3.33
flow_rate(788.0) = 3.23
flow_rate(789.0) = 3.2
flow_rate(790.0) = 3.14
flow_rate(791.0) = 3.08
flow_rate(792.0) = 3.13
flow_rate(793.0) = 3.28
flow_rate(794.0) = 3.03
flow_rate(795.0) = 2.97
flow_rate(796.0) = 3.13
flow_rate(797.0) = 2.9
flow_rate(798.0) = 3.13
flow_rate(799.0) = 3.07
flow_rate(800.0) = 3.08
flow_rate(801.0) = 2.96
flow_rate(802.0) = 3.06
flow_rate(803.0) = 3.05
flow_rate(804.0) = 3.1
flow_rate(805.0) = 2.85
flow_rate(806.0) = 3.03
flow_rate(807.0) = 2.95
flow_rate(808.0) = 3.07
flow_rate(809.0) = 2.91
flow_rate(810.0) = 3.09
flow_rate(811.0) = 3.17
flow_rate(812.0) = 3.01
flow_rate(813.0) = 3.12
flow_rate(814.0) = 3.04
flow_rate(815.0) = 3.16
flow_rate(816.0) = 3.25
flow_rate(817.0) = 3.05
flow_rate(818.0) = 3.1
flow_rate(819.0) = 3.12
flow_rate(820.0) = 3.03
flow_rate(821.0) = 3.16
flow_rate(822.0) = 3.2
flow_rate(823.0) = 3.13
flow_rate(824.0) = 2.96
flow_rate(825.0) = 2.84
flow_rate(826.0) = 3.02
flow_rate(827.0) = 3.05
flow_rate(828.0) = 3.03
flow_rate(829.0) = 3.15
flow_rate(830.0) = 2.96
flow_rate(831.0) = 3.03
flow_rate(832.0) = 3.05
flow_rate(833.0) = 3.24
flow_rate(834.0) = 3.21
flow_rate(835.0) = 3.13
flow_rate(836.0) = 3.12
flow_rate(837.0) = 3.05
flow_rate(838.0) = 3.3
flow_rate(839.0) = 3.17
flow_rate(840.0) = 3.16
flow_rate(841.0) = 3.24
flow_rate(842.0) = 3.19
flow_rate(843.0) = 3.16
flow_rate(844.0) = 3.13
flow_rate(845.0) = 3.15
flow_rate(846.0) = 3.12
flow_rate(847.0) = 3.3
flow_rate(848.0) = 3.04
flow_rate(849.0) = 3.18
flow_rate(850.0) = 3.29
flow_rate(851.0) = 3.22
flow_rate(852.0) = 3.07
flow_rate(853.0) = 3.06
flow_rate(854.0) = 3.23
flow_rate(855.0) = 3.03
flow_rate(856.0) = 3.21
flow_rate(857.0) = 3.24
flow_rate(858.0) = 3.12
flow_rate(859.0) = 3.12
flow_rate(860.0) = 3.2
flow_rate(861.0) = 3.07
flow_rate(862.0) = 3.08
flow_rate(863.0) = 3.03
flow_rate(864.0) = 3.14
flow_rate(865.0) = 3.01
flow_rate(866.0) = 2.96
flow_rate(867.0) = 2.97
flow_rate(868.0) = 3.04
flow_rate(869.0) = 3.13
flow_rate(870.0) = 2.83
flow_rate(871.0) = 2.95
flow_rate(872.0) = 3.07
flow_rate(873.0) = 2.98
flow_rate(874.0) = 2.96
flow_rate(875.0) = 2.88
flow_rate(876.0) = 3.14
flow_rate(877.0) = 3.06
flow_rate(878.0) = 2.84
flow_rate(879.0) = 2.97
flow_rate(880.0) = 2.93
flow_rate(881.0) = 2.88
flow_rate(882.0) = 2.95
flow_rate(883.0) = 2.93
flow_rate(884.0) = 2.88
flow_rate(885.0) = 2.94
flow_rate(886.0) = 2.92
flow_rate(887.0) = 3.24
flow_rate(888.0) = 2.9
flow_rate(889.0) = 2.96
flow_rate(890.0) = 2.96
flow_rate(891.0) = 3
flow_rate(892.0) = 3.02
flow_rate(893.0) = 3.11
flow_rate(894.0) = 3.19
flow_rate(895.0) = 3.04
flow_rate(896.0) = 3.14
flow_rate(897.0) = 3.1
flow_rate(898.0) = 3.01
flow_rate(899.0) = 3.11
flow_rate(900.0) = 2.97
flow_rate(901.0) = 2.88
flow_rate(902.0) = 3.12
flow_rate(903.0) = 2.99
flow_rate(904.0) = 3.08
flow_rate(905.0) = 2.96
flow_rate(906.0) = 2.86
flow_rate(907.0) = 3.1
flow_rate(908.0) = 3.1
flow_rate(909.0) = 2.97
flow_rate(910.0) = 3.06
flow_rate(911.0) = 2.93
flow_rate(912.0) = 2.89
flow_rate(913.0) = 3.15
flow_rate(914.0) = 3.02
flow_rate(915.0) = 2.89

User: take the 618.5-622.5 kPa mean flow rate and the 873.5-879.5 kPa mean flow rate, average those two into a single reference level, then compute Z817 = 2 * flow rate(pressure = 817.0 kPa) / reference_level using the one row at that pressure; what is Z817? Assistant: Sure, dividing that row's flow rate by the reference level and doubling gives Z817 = 1.95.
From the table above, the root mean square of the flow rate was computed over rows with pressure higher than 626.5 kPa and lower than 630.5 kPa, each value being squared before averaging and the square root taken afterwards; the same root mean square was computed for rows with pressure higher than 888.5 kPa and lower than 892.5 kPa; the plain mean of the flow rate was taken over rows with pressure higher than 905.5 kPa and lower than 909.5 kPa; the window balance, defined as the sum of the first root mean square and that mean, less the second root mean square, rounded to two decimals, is 3.29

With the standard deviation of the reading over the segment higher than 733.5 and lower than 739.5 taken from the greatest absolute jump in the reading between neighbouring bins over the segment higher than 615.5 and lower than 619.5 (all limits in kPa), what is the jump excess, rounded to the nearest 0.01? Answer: 0.10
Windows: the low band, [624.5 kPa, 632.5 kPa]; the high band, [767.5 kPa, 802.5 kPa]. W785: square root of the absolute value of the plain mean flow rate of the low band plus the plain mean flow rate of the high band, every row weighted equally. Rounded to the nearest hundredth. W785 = 2.51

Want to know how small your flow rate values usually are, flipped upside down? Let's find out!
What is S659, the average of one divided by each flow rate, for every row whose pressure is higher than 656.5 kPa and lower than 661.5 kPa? 0.328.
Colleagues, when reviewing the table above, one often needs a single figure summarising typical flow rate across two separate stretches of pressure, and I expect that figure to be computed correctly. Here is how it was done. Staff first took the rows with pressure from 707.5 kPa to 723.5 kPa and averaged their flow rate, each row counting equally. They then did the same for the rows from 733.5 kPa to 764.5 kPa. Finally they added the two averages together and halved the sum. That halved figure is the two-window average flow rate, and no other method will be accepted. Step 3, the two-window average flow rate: 3.09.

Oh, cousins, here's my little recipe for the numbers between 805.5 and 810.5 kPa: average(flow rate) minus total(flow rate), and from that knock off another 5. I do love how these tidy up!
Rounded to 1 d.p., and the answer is -17.0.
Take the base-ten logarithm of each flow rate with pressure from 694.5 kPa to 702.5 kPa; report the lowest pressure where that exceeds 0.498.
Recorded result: 696.0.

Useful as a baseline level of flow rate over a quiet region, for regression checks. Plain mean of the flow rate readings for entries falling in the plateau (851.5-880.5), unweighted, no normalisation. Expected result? 3.046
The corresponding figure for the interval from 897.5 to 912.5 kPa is 3.002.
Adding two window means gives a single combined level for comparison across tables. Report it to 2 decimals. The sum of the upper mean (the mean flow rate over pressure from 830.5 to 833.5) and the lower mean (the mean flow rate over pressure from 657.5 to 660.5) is 6.19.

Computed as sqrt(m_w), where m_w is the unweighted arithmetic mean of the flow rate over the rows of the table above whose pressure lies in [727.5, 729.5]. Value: 1.81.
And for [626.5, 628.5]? 1.82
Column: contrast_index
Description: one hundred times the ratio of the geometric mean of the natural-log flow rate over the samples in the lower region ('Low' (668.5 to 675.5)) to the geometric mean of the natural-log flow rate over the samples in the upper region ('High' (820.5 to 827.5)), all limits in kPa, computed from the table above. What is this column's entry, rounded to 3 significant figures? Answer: 103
